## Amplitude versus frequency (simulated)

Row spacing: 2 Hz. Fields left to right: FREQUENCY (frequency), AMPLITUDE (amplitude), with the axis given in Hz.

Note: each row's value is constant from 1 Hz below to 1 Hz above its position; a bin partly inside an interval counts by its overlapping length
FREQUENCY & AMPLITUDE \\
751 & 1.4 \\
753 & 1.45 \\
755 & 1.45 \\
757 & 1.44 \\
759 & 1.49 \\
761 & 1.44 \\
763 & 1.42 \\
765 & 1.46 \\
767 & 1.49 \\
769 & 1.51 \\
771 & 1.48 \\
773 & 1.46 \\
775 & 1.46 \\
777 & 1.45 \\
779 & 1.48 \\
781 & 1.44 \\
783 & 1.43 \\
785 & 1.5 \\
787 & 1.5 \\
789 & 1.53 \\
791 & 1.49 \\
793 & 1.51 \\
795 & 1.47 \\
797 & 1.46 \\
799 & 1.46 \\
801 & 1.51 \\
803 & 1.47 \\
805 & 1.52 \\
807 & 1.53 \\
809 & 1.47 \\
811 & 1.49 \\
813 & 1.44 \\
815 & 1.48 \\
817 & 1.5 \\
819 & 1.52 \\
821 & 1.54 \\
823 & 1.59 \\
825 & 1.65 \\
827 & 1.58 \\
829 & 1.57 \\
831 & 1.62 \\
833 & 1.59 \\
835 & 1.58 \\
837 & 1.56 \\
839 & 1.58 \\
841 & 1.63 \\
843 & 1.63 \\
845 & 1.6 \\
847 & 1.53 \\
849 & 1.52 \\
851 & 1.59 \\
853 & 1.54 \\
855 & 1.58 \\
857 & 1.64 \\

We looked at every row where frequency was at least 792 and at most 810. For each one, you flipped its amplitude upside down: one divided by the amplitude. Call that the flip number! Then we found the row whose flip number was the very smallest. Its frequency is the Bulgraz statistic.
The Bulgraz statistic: 807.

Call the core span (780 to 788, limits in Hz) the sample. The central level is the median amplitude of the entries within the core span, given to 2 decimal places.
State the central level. 1.47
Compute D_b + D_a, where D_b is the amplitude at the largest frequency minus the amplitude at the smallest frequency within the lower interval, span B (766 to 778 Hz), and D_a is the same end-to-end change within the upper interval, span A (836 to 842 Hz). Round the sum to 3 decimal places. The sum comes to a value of 0.030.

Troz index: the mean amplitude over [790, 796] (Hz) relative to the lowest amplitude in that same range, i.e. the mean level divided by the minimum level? 1.01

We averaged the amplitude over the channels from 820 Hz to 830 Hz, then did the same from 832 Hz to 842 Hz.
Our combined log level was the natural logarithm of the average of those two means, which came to 0.46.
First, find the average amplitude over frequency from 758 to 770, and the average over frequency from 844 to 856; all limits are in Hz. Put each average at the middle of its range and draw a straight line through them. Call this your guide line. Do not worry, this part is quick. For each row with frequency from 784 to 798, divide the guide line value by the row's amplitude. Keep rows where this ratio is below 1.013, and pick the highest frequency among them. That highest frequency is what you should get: 793 Hz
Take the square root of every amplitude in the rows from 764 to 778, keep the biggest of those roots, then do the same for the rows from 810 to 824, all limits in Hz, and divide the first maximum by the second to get 0.975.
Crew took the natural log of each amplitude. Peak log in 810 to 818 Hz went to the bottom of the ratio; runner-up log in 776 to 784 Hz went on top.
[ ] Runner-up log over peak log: 0.92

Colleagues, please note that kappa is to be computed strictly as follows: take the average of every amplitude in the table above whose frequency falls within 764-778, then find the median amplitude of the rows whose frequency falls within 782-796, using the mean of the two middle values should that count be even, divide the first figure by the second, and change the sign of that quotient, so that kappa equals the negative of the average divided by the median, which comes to -0.982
